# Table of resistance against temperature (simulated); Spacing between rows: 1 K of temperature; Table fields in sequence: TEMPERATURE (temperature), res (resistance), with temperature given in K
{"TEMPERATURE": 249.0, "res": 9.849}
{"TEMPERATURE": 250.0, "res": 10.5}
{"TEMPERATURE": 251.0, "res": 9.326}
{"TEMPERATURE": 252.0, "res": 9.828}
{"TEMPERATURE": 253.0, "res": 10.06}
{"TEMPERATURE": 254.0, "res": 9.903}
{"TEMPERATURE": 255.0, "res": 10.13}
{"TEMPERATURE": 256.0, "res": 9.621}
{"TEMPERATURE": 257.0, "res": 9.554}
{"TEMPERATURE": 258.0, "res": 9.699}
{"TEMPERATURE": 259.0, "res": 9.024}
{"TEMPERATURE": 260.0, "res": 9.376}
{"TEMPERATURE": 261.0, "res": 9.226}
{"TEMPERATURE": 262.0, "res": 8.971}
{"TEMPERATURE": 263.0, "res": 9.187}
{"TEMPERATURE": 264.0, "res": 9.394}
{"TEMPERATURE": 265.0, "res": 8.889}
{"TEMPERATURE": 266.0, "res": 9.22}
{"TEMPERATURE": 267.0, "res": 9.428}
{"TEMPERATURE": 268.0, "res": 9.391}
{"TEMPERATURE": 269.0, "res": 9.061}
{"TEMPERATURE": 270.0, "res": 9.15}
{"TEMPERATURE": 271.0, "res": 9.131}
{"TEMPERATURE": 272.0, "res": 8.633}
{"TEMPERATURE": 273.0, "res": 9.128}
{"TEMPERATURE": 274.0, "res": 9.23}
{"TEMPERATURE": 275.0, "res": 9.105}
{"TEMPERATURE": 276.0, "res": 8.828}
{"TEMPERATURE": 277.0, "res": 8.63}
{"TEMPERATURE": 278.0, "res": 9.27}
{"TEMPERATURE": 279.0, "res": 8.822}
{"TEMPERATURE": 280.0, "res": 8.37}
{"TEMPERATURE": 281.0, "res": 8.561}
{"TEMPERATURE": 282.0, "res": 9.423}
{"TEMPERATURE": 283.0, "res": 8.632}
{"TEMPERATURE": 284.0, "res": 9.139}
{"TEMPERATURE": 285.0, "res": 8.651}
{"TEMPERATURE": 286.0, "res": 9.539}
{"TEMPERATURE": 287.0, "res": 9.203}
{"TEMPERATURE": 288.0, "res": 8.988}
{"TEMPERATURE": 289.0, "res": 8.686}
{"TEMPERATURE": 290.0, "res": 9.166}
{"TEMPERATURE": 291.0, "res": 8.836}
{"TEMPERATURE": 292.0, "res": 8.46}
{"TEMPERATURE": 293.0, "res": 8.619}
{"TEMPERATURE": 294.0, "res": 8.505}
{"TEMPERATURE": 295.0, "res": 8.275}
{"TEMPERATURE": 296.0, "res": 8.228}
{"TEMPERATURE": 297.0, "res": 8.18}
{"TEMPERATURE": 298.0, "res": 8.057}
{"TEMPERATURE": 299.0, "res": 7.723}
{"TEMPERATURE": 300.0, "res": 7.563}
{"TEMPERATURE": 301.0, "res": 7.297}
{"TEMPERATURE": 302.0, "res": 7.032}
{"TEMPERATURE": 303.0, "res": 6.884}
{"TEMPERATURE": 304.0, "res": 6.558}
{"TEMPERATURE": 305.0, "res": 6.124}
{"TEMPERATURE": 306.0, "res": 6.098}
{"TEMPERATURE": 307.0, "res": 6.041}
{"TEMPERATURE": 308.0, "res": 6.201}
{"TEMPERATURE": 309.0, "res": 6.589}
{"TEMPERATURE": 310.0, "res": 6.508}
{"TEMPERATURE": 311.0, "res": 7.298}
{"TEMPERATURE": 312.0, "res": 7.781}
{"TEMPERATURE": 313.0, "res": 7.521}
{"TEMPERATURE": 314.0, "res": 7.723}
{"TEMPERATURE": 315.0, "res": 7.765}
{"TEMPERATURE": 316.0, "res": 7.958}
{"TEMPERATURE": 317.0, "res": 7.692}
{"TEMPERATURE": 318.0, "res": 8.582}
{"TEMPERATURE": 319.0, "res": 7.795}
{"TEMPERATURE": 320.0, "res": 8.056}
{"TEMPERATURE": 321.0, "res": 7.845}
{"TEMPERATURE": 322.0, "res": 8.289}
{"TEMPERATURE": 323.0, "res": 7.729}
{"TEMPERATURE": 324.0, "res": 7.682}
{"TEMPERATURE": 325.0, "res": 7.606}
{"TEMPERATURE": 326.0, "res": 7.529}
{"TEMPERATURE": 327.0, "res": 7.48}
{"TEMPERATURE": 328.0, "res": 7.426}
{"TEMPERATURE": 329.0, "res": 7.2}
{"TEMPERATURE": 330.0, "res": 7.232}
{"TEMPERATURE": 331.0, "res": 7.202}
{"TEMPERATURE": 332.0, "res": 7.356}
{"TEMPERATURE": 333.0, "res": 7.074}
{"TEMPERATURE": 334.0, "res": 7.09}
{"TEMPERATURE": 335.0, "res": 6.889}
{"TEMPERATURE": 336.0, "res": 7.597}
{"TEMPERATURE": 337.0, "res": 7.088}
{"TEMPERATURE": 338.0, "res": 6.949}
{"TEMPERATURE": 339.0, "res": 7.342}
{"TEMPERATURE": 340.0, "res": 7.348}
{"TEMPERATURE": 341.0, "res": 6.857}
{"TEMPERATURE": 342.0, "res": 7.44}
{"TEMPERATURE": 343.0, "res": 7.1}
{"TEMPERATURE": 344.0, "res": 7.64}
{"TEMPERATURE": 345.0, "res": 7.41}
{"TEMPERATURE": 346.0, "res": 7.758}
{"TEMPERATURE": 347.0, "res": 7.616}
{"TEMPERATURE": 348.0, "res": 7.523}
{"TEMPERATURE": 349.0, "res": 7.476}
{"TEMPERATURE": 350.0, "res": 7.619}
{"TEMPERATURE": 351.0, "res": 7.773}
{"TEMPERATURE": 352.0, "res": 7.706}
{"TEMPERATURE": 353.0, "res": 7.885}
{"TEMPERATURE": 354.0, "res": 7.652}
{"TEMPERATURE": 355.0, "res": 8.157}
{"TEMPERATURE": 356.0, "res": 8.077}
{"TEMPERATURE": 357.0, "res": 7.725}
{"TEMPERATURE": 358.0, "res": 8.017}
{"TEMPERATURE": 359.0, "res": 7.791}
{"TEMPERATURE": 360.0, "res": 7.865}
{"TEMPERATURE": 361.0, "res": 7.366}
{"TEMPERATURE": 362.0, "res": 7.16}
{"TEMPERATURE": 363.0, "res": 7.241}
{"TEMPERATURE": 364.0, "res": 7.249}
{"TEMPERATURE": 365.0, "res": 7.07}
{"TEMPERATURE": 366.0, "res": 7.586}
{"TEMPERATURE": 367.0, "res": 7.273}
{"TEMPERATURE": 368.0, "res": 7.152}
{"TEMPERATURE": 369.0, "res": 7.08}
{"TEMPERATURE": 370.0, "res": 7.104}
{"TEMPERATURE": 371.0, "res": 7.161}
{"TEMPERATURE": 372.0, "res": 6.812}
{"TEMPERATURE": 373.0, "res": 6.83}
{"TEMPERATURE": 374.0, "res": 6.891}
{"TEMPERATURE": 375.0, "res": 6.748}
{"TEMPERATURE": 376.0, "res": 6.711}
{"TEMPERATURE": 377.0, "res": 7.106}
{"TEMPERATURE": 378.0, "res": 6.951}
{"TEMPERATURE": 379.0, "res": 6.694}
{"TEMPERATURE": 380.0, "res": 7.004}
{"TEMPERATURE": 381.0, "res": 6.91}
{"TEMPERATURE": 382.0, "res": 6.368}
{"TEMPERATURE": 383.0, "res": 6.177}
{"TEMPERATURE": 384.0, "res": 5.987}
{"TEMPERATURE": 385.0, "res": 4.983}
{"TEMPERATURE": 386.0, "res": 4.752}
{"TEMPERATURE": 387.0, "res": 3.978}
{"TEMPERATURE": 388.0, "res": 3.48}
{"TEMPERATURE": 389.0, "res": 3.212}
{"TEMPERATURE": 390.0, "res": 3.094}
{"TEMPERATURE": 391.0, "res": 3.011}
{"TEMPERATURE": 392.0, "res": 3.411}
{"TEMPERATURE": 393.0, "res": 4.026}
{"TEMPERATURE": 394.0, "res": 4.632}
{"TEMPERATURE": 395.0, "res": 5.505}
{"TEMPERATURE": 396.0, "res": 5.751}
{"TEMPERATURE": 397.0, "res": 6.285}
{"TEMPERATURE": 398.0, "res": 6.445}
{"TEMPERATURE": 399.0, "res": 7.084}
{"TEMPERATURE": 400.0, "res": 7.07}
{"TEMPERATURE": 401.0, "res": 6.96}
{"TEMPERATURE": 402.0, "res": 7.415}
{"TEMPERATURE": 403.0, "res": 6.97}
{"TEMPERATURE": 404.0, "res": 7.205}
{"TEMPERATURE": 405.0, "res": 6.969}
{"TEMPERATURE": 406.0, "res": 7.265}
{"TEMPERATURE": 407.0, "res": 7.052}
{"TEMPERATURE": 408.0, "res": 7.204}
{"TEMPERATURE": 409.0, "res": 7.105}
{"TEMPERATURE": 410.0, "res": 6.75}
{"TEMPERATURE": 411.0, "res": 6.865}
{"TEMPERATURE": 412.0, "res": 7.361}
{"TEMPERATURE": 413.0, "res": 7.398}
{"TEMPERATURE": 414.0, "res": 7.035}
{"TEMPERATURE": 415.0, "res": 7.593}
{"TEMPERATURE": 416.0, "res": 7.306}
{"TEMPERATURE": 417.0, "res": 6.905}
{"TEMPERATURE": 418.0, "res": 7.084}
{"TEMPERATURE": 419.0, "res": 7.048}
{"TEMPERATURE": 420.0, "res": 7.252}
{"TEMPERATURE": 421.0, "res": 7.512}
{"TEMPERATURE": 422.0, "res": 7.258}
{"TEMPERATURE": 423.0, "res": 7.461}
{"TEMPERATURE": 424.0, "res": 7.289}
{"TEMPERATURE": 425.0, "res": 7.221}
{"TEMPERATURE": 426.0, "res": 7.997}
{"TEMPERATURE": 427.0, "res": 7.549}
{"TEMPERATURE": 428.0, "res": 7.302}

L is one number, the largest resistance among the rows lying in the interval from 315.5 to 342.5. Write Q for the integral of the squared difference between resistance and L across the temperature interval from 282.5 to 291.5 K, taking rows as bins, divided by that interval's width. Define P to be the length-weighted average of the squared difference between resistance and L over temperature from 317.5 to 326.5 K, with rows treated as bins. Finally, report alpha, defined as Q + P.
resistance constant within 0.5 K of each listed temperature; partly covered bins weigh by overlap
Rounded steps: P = 0.6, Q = 0.2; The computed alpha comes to 0.8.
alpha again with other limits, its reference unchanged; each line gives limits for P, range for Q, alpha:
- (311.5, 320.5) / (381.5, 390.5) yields 17.4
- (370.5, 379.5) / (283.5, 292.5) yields 3.2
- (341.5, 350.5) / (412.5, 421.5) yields 3.0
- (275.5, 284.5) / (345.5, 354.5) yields 1.0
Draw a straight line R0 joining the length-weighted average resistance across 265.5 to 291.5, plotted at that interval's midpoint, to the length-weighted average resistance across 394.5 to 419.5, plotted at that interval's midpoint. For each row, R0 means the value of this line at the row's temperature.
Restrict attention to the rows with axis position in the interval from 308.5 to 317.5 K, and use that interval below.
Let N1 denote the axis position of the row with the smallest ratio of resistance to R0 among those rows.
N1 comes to 310.0 K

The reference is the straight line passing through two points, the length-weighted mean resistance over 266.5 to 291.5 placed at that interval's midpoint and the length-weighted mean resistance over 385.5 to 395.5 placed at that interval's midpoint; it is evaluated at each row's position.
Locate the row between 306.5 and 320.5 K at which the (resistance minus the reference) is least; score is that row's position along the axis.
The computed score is 307.0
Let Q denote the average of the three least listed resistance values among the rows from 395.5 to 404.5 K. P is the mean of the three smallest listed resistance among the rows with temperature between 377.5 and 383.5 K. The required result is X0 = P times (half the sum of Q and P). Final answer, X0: 40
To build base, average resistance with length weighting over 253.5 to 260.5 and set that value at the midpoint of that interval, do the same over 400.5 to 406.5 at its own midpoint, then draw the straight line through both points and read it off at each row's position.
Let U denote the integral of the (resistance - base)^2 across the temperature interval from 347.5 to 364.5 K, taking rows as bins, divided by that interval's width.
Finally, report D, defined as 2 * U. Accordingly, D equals 0.3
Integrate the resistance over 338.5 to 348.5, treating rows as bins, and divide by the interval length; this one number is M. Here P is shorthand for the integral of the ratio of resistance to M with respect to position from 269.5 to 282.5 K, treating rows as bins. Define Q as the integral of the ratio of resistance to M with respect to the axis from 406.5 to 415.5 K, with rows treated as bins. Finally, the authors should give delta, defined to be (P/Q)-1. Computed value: 0.8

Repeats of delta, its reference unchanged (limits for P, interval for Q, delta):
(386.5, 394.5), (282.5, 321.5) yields -0.9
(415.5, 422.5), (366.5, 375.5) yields -0.2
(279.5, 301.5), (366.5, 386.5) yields 0.4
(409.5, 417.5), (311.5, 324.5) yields -0.4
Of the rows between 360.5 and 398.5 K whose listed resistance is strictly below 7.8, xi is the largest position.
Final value 398.0 K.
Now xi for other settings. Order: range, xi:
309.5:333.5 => 333.0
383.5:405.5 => 405.0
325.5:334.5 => 334.0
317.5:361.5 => 361.0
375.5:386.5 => 386.0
